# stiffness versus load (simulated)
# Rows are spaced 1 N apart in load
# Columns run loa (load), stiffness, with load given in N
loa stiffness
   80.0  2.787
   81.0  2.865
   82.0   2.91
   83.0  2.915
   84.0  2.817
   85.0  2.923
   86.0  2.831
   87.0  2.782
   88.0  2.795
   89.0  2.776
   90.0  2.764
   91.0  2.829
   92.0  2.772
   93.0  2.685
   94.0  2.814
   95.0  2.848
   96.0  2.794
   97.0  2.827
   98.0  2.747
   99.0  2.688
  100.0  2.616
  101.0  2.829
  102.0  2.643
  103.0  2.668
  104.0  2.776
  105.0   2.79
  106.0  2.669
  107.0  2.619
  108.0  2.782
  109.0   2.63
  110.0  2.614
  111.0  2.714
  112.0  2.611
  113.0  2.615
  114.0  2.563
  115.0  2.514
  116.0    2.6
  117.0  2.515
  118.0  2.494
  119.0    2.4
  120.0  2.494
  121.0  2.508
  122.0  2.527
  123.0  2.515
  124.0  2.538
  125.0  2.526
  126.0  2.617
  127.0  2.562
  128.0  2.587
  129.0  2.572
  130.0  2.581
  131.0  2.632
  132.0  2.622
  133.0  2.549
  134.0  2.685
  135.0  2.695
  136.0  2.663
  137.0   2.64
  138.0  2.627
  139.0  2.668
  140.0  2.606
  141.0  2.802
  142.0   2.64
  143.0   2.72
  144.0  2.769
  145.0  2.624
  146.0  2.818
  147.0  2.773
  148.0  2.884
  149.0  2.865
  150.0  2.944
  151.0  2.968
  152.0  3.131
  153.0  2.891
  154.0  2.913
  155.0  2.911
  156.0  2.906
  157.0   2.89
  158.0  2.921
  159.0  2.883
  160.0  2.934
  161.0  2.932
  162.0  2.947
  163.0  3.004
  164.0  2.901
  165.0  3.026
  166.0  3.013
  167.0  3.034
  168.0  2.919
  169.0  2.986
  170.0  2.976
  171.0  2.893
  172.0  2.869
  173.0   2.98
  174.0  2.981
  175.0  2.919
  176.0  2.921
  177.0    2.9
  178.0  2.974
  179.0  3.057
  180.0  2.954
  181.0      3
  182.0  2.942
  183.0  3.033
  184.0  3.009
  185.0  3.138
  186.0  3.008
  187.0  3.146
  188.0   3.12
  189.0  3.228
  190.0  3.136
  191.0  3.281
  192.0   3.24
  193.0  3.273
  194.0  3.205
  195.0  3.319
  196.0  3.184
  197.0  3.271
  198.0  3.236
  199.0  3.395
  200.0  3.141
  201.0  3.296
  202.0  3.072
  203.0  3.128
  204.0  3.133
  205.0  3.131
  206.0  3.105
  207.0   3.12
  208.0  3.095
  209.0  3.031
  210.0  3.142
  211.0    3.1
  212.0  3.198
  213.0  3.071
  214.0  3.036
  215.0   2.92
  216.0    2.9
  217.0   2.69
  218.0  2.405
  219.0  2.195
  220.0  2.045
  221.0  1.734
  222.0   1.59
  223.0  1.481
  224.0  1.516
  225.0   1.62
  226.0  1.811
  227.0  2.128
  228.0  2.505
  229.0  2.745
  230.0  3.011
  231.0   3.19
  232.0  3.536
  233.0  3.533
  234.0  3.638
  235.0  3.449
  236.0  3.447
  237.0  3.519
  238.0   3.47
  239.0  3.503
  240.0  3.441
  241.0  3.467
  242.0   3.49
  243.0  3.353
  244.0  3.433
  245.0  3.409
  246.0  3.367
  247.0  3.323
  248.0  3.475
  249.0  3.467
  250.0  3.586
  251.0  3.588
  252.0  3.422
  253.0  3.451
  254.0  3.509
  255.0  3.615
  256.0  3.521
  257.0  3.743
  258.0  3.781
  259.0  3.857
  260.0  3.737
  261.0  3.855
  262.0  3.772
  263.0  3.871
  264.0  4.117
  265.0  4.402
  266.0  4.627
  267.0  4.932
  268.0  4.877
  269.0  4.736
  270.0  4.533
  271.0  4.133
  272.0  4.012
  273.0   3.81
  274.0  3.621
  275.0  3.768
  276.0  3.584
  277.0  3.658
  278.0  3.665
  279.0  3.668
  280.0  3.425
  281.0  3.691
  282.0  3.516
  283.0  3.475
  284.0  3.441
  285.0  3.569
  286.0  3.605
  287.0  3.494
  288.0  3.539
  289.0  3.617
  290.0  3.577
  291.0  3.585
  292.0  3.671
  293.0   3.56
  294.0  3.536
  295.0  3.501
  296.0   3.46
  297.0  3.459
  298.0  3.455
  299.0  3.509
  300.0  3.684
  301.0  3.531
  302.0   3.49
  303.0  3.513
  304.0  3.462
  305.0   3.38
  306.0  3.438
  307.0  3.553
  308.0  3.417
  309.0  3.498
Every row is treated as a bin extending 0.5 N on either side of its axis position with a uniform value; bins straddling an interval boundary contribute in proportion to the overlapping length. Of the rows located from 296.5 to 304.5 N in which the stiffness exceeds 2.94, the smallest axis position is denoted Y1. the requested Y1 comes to 297.0 N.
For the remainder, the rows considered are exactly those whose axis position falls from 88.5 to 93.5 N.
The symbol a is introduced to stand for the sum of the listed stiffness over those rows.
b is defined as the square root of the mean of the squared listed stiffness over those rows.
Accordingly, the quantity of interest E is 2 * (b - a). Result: -22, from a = 14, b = 2.8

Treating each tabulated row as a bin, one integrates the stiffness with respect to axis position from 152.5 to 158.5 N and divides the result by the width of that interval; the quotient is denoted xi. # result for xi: 2.9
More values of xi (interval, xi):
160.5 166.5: 3.0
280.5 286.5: 3.5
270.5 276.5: 3.8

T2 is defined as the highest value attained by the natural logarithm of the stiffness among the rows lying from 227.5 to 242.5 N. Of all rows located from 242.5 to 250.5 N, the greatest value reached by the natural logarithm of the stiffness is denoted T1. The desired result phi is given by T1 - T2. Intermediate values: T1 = 1.28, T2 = 1.3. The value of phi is -0.01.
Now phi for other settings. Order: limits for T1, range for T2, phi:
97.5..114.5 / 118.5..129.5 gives 0.08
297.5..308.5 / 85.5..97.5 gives 0.26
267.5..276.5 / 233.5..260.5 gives 0.23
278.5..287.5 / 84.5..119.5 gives 0.23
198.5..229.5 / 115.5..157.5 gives 0.08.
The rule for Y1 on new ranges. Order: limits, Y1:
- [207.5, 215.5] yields 208.0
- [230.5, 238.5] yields 231.0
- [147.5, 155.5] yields 150.0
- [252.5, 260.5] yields 253.0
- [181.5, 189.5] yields 182.0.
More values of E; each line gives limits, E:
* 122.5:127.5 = -20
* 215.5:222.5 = -27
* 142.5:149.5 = -33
